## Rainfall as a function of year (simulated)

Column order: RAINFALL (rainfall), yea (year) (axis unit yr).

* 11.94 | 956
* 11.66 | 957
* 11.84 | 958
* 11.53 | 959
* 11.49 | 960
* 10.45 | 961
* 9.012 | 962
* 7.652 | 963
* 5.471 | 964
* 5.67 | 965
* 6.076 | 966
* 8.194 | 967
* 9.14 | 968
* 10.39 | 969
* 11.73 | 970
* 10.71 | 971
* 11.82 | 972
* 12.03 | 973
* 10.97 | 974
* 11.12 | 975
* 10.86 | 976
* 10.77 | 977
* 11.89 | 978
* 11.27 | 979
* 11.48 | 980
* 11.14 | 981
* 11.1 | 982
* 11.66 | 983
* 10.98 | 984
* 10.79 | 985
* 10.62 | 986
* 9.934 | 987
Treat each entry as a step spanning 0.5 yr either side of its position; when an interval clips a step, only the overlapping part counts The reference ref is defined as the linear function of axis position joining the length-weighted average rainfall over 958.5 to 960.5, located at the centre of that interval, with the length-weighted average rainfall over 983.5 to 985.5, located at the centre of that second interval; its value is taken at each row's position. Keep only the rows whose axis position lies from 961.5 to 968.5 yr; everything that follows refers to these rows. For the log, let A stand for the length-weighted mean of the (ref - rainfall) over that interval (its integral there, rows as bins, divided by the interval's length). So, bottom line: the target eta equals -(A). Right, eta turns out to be -4.1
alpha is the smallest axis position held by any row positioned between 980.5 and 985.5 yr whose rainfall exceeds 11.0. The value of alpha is 981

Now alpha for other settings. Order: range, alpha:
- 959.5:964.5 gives 960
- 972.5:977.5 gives 973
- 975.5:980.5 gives 978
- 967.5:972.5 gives 970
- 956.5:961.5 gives 957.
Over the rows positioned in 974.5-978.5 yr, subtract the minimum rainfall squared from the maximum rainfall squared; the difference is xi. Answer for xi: 25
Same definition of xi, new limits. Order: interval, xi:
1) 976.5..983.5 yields 25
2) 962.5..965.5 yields 29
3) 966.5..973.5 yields 78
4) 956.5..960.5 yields 8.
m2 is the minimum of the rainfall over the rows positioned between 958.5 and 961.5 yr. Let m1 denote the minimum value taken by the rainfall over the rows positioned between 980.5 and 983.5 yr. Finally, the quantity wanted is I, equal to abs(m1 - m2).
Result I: 1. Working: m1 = 11.1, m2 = 10.45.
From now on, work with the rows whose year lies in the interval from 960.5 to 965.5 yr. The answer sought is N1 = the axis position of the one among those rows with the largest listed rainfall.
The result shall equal 961 yr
